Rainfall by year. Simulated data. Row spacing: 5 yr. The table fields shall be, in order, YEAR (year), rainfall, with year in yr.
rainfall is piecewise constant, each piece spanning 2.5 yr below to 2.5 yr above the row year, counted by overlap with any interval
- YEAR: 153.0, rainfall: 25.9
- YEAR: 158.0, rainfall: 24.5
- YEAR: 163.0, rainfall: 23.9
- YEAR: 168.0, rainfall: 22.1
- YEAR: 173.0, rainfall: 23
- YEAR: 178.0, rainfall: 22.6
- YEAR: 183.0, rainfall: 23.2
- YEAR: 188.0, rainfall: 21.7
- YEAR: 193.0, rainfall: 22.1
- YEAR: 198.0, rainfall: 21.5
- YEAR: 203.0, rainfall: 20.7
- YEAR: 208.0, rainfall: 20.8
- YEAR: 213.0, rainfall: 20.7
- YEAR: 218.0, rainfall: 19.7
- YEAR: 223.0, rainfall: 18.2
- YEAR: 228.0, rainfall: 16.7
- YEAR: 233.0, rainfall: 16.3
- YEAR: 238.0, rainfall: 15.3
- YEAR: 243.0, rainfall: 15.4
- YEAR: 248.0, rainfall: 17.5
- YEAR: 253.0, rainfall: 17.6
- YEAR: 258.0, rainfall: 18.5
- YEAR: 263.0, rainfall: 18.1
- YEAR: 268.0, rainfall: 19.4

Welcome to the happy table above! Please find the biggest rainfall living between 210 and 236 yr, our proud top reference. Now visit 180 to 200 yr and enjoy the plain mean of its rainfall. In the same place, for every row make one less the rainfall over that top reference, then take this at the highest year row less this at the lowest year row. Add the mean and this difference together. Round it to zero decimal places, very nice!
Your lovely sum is 22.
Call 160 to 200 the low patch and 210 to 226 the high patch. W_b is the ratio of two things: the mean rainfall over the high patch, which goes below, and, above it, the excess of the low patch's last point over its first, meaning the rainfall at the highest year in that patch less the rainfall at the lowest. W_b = -0.12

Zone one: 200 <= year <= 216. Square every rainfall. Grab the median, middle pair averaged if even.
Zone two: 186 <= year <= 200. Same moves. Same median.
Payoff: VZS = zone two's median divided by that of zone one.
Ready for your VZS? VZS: 1.1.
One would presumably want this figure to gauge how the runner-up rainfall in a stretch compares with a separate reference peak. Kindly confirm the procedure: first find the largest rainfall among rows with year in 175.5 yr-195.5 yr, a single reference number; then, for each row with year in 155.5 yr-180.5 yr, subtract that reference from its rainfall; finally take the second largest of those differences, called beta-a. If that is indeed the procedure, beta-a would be 1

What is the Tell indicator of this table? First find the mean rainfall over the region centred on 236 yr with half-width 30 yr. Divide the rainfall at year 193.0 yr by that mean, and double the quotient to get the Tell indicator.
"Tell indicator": 2.5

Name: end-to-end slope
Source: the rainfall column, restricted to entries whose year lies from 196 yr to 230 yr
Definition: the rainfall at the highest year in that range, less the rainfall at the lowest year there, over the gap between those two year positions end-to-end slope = -0.160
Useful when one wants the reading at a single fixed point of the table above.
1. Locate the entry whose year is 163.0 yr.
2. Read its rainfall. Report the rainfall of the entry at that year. 23.9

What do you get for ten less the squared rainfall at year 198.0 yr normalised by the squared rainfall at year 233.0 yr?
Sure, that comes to 8.26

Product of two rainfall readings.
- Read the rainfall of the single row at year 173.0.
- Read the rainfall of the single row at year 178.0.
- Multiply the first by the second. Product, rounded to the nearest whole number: 520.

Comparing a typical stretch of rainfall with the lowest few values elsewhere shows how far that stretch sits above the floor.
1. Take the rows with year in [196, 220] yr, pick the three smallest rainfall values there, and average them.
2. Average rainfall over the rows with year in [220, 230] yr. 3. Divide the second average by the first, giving 0.86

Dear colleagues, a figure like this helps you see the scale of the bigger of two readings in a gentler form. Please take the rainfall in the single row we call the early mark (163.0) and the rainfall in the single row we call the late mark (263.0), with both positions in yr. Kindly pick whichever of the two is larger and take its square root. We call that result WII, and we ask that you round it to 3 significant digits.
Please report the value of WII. 4.89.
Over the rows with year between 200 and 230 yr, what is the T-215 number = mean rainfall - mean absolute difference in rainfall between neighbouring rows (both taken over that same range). 19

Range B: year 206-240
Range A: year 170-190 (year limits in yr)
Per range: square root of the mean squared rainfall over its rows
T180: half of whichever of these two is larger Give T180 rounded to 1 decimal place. 11.3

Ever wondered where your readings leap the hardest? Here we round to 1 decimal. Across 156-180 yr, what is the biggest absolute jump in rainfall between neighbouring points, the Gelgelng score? 1.8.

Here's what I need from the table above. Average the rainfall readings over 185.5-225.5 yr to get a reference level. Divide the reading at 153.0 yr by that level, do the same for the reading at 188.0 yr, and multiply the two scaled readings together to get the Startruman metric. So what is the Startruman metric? 1.31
